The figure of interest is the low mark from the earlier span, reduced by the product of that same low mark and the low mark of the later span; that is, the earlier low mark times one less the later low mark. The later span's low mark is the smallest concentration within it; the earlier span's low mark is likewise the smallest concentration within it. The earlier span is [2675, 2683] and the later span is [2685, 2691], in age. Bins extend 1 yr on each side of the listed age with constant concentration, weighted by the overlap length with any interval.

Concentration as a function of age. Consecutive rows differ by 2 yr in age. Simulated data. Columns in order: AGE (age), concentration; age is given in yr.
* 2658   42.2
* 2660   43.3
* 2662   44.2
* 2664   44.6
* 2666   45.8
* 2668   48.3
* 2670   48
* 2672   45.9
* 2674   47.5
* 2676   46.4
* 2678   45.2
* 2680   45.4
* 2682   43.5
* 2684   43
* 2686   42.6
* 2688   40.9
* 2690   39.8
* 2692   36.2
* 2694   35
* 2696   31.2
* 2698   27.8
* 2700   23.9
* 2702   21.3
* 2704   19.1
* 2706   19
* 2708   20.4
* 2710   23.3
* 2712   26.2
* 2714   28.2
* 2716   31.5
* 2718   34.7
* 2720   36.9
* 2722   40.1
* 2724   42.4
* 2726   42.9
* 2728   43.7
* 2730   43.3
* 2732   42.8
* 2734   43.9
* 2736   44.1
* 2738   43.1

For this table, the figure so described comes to -1688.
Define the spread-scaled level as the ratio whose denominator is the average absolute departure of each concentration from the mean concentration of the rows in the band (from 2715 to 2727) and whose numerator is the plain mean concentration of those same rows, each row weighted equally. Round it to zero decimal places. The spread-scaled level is 10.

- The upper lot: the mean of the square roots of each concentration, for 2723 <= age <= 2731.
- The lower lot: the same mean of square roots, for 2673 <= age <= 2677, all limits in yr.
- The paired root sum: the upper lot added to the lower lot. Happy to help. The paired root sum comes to 13.4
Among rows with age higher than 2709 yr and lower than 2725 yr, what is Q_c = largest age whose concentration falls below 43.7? 2724 yr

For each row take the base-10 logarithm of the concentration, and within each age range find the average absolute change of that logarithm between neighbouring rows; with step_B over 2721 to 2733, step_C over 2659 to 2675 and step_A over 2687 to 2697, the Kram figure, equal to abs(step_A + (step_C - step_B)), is 0.032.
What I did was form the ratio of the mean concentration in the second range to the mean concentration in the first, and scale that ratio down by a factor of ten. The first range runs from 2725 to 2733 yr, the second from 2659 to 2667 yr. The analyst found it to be 0.103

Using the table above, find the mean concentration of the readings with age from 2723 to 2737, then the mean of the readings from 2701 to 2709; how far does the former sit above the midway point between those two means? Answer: 12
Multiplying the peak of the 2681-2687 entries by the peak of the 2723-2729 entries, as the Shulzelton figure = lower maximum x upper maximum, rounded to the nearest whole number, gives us 1901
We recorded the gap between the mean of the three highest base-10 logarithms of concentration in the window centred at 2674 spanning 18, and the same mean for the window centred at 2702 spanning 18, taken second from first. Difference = 0.19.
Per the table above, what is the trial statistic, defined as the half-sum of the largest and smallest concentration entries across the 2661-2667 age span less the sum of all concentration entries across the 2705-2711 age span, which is -18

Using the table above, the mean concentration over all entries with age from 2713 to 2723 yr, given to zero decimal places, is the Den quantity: 34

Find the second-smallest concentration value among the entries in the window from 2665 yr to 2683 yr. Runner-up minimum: 45.2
